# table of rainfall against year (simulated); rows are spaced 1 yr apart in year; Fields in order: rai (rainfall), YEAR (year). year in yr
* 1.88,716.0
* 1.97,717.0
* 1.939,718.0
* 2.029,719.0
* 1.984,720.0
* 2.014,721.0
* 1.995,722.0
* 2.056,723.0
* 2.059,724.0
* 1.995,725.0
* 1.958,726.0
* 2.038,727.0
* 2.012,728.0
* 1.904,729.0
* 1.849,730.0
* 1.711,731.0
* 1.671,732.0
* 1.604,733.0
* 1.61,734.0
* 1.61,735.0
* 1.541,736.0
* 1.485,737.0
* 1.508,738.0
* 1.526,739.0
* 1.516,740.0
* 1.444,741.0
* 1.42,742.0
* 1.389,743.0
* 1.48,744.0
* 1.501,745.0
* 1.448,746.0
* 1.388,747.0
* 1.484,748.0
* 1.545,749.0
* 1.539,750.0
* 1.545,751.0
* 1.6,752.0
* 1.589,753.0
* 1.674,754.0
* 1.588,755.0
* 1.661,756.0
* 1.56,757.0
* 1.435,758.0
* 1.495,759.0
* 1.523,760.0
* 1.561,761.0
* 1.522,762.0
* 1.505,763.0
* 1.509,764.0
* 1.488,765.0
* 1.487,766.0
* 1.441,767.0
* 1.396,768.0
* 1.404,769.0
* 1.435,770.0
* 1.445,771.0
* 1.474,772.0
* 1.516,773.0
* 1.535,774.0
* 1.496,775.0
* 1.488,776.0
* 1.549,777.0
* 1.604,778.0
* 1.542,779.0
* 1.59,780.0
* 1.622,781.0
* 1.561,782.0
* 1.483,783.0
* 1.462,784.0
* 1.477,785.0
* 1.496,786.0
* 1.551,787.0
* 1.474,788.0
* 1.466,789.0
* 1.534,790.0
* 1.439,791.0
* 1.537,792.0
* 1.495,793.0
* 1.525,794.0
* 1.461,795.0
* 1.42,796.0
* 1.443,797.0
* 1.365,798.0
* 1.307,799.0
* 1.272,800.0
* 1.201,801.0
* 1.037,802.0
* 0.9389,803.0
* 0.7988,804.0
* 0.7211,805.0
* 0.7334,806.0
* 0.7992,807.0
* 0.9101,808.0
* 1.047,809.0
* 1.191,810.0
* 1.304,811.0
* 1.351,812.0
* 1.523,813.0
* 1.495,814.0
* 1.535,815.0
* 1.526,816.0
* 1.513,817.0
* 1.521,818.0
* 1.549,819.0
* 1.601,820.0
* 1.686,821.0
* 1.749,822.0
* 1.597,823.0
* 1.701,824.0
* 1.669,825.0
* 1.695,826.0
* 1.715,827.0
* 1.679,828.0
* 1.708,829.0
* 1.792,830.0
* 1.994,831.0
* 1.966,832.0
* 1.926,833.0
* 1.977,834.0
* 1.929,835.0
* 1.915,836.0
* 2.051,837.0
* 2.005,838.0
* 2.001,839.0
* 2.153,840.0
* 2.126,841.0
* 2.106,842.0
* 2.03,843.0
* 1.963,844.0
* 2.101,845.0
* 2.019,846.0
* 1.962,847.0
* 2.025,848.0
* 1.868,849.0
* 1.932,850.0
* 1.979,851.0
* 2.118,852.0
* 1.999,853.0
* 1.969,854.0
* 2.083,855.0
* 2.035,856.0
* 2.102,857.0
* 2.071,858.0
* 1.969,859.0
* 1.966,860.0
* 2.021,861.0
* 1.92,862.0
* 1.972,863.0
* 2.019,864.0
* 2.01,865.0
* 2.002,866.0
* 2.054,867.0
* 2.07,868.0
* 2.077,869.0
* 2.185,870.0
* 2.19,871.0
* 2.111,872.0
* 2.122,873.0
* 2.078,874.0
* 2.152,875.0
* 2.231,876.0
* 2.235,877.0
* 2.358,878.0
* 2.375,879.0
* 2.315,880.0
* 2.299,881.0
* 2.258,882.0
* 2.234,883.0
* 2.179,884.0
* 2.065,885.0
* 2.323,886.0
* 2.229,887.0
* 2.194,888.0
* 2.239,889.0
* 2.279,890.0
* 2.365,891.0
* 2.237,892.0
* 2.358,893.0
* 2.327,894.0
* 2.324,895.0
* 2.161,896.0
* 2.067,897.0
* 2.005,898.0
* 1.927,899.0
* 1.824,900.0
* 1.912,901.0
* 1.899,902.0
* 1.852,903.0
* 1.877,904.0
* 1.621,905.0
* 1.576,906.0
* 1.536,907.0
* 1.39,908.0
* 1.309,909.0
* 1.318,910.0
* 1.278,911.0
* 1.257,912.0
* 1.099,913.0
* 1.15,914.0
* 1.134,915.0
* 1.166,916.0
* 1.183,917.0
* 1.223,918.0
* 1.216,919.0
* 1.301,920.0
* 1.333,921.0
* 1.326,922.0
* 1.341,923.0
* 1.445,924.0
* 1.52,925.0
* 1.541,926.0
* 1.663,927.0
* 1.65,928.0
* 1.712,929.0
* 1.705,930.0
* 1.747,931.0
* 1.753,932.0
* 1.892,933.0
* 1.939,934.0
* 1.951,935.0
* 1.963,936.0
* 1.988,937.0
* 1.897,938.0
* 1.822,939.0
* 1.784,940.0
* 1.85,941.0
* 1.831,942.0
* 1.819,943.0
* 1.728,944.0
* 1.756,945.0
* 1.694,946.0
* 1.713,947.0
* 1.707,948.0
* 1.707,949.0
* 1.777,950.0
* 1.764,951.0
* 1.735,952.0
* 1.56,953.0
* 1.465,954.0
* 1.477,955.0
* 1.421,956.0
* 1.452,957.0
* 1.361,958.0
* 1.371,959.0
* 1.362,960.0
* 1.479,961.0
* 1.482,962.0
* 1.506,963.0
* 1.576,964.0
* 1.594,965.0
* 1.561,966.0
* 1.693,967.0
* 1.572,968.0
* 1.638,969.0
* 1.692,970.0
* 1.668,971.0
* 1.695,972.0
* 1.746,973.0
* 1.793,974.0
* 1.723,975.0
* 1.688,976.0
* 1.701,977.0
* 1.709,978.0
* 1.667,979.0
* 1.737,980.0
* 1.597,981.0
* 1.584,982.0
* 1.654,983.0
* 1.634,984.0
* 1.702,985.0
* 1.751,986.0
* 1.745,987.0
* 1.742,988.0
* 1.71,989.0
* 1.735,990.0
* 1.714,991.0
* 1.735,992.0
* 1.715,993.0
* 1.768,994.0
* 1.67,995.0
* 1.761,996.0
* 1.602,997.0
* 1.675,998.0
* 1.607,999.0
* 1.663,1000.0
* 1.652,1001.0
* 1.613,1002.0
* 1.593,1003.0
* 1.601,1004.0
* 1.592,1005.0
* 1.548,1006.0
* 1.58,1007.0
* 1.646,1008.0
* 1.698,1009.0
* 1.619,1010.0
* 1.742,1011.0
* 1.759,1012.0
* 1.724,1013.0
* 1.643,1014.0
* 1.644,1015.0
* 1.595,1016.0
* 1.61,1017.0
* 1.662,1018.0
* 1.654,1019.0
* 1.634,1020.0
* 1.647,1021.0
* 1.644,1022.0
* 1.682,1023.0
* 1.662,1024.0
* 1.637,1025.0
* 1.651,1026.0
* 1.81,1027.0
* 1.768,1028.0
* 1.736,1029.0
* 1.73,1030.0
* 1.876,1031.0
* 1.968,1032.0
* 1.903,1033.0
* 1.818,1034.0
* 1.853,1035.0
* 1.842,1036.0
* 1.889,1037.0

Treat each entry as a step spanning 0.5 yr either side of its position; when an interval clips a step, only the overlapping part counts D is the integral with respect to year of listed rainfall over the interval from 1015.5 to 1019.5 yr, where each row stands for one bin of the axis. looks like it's 6.5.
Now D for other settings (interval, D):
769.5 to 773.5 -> 5.9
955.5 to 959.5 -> 5.6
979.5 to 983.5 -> 6.6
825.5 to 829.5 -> 6.8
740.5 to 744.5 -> 5.7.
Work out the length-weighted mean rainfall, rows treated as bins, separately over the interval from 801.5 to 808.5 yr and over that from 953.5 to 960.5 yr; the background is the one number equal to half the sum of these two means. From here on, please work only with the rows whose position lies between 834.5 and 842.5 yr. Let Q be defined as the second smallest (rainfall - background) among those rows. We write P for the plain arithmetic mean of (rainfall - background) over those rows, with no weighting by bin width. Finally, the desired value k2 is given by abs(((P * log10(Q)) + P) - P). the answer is 0.09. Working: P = 0.9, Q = 0.80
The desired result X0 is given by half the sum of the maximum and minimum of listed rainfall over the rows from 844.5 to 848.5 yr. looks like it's 2.03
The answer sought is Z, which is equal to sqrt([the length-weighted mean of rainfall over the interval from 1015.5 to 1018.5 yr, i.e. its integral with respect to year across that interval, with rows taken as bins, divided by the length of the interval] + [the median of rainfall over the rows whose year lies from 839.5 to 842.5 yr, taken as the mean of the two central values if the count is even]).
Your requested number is 1.94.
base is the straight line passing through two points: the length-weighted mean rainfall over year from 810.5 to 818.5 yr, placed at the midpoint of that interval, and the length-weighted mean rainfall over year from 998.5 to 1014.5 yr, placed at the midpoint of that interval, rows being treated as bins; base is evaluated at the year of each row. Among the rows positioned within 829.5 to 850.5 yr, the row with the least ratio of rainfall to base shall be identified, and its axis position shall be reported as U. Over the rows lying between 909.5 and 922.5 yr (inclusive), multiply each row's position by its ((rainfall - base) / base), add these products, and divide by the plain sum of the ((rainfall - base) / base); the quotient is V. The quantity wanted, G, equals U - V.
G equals -85.8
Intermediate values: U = 830.0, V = 915.8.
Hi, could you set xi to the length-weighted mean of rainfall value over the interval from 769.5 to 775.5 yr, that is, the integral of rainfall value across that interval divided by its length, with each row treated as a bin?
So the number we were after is 1.5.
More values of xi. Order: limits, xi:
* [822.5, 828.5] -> 1.7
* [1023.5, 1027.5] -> 1.7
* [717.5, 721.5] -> 2.0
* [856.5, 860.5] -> 2.0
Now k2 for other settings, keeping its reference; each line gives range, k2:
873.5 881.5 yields 0.01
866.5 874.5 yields 0.03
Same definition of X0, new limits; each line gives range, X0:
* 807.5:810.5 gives 1.05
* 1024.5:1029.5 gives 1.72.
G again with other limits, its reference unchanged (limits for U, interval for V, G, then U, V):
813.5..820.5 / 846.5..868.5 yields -43.6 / 814.0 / 857.6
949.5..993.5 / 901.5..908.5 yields 57.8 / 960.0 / 902.2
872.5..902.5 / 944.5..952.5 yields -48.6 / 900.0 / 948.6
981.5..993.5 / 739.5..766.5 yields 227.8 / 982.0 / 754.2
